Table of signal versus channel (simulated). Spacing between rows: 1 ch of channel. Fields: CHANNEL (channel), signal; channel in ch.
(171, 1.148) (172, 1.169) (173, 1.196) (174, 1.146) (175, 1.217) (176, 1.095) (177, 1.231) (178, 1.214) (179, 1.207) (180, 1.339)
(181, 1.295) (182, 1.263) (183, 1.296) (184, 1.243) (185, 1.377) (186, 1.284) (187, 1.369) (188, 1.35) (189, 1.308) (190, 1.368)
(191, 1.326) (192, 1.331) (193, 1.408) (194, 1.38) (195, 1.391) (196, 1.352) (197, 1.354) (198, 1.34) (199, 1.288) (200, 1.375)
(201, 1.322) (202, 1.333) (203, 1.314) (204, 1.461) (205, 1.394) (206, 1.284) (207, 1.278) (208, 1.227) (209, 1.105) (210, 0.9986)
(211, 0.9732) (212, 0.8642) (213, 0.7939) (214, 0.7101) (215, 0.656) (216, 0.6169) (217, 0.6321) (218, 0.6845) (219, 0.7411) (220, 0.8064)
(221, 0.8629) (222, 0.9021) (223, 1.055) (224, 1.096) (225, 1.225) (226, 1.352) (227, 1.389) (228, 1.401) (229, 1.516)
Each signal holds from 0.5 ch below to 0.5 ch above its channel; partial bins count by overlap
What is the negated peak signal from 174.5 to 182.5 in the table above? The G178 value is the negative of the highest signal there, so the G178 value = -1.34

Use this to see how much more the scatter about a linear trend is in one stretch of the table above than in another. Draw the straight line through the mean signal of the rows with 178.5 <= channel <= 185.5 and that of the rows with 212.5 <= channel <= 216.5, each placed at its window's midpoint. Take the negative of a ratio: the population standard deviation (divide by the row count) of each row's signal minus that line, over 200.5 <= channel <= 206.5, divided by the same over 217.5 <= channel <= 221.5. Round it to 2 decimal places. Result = -0.80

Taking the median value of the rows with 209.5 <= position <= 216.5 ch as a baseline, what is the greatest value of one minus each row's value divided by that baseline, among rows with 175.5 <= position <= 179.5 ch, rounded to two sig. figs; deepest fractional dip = -0.38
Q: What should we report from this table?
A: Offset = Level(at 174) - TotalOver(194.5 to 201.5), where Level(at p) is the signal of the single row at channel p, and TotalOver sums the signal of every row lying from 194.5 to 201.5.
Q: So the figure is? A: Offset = -8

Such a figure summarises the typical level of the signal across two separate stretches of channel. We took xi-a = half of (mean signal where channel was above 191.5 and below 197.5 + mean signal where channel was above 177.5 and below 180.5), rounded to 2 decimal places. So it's 1.31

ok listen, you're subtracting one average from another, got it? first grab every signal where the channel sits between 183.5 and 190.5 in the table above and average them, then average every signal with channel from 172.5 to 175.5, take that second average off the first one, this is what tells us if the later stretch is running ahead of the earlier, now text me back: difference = 0.14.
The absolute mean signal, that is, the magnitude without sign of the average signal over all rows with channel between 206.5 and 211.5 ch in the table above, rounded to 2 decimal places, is 1.12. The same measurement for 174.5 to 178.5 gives 1.19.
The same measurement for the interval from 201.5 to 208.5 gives 1.33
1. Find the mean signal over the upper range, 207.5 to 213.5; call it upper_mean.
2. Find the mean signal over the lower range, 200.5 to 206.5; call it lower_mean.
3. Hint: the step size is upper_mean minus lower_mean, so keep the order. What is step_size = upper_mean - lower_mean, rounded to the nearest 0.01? -0.36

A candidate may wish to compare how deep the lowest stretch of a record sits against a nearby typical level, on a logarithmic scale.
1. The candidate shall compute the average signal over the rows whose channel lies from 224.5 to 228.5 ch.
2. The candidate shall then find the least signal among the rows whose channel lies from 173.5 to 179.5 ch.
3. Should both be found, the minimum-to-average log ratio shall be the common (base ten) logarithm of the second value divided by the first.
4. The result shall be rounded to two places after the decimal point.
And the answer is -0.09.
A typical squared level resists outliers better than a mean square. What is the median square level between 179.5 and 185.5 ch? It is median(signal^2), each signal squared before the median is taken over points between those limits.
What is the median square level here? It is 1.68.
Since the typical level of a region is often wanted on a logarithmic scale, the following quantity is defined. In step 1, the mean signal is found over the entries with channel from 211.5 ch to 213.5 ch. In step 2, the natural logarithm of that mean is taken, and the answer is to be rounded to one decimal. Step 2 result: -0.2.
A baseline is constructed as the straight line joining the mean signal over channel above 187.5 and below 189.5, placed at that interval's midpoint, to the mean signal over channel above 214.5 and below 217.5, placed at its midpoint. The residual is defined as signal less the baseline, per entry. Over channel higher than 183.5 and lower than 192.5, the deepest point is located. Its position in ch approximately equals 184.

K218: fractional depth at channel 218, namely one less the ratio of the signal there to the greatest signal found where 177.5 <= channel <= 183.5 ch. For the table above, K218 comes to 0.49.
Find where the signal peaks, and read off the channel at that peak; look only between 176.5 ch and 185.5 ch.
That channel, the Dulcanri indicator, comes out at 185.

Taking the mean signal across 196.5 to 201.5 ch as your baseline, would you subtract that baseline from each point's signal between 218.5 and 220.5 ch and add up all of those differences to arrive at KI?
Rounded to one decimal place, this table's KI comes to -1.1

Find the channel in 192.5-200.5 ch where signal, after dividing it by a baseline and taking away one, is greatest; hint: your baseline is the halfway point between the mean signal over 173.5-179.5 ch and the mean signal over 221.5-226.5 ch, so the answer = 193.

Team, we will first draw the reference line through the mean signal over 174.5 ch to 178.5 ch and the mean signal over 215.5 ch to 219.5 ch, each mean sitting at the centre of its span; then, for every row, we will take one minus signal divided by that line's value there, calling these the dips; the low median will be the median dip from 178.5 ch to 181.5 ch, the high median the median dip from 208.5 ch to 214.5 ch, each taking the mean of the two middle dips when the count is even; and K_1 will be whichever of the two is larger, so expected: -0.14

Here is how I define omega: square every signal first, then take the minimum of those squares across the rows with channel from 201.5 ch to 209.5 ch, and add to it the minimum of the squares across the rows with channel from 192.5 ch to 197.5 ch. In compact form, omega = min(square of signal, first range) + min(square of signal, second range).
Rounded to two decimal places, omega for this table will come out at 3.05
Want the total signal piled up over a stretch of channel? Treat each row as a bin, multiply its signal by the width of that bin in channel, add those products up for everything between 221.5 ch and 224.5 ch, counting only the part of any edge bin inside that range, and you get 3.1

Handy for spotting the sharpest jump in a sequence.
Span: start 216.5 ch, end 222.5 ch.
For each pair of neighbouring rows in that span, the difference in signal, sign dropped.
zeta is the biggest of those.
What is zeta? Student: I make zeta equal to 0.07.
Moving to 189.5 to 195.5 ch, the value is 0.08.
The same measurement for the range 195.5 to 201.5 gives 0.09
